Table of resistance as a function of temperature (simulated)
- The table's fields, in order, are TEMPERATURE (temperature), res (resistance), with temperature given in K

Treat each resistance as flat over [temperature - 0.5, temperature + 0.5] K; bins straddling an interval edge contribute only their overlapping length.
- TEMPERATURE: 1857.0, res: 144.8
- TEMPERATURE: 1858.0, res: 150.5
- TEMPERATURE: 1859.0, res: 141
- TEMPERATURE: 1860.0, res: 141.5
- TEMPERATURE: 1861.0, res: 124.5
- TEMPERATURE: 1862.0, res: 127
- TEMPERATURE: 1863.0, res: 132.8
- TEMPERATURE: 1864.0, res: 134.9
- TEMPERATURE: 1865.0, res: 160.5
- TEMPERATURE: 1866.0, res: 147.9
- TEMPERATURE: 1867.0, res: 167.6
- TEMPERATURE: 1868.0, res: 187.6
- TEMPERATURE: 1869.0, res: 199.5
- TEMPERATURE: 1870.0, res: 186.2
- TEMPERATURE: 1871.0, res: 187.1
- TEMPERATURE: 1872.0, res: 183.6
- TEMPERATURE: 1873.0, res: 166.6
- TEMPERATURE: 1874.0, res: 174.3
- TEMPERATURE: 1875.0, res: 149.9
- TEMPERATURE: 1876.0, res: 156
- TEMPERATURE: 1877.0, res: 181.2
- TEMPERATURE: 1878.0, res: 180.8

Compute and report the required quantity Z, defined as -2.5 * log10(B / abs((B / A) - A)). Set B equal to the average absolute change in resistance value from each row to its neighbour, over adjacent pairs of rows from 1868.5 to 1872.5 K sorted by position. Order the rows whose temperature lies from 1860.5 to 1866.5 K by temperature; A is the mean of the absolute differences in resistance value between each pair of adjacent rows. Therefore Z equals 0.5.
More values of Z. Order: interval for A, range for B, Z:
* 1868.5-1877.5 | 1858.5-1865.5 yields 0.3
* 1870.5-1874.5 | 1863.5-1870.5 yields -0.9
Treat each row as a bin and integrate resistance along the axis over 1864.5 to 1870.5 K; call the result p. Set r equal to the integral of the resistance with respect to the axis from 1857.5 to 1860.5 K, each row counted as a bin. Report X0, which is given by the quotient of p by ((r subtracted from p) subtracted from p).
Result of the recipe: 2.42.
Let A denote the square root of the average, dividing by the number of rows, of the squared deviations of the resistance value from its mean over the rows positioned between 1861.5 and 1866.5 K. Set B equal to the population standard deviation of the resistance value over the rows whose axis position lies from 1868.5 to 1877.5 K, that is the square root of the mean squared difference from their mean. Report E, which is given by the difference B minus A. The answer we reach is 3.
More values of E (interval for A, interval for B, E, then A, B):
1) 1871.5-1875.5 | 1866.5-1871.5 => -2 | 12.4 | 10.2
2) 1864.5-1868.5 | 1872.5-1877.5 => -3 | 14.4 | 11.5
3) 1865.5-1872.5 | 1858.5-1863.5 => -9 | 15.7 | 7.0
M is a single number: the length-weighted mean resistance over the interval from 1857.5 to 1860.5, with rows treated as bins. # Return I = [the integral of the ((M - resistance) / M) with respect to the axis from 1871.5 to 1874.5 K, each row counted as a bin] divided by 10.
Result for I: -0.06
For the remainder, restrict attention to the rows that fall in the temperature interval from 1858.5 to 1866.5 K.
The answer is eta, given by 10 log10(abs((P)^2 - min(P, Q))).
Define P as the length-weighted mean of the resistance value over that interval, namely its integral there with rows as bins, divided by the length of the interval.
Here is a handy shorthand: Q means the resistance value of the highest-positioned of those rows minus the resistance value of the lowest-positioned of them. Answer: 42.8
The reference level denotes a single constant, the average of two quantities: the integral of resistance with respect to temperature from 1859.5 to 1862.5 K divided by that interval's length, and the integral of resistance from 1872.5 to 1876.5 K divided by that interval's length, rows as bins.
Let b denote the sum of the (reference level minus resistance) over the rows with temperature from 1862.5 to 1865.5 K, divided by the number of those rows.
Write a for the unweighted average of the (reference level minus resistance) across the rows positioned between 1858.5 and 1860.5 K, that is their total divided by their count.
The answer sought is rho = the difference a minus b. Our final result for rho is 1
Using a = 5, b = 4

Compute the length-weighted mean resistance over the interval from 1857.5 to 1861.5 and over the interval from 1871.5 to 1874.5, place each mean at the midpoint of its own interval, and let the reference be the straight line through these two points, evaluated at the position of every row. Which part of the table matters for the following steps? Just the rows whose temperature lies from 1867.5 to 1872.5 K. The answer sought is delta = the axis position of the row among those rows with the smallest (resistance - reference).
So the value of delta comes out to 1872.0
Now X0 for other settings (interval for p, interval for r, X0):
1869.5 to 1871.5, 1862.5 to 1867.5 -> 0.50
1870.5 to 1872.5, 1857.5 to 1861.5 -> 0.66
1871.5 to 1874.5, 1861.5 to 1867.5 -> 0.60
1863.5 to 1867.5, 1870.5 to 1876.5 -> 0.60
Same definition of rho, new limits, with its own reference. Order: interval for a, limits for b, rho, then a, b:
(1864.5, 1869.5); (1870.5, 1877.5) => -1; -26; -25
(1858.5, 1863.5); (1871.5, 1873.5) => 42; 13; -29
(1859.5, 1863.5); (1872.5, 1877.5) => 34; 15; -19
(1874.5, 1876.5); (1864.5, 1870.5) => 22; -7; -29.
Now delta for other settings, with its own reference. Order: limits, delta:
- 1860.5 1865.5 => 1862.0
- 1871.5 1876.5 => 1875.0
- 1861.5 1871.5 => 1862.0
